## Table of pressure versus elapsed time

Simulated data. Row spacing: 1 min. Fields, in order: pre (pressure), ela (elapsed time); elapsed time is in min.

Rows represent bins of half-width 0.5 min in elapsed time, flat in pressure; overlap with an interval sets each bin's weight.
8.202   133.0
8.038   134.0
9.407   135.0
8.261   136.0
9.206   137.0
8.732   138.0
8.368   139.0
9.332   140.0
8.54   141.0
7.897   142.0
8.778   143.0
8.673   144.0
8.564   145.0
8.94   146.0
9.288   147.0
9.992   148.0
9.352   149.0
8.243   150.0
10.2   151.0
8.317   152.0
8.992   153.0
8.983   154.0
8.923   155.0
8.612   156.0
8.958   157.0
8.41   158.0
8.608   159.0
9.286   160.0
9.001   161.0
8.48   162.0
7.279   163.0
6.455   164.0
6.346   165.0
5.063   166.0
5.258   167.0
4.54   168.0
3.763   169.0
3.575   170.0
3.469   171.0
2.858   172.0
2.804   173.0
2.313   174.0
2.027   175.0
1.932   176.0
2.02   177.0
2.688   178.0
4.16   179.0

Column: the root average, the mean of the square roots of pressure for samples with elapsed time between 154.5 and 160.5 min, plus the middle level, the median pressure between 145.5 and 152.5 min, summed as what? 12.3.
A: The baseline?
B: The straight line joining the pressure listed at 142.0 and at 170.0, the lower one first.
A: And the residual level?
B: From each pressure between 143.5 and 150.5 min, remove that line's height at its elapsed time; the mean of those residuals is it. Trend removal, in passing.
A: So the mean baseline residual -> 1.9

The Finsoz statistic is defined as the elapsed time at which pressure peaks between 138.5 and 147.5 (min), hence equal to 140.0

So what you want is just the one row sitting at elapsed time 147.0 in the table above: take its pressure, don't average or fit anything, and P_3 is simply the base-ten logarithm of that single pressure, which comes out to 0.968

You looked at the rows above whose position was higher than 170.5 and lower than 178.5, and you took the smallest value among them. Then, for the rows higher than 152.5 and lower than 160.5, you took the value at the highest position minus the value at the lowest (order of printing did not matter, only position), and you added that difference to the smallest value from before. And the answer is 2.2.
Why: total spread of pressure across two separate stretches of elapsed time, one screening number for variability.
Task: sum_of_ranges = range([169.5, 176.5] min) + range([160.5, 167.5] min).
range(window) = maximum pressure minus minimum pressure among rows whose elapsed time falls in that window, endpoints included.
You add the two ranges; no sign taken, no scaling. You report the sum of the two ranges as 5.6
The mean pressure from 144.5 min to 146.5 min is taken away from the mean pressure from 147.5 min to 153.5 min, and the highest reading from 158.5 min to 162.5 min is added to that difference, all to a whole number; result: 10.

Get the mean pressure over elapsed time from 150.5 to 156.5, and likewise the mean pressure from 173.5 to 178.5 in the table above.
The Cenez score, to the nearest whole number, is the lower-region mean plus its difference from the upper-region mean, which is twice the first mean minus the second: 16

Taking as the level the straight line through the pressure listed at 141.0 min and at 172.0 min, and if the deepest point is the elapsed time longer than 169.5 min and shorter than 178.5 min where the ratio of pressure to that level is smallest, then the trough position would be 175.0 min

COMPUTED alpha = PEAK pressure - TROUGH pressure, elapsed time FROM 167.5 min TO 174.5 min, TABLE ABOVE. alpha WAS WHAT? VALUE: 2.2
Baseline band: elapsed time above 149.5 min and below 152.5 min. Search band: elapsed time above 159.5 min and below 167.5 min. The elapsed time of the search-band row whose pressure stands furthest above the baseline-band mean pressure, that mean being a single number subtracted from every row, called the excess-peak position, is 160.0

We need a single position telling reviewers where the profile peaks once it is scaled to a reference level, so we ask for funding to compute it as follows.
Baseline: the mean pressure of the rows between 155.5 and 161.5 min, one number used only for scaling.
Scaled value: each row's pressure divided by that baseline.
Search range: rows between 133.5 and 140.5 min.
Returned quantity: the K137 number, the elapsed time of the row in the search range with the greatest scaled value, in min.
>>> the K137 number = 135.0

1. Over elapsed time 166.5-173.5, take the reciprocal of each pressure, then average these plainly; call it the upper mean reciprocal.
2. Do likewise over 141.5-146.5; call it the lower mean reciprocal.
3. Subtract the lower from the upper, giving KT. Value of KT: 0.16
